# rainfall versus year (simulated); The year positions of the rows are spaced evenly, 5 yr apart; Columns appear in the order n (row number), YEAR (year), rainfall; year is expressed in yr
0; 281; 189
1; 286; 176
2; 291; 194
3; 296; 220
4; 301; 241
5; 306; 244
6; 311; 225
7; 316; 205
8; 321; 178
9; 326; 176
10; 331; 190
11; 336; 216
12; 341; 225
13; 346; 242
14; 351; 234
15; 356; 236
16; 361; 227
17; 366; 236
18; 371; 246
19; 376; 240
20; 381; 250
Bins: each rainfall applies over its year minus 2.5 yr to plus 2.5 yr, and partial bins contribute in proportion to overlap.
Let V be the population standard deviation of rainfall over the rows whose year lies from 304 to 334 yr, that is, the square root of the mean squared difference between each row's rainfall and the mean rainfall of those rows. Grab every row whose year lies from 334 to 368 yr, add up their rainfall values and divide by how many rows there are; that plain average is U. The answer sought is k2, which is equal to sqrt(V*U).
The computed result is 76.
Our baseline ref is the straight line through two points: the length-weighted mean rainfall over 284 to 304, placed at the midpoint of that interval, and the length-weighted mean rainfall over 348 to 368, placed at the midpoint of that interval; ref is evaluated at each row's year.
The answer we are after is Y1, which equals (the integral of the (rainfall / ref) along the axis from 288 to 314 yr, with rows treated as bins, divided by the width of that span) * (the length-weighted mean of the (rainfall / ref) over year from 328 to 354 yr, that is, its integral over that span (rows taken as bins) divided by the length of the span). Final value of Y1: 1.02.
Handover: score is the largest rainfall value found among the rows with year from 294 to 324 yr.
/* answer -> 244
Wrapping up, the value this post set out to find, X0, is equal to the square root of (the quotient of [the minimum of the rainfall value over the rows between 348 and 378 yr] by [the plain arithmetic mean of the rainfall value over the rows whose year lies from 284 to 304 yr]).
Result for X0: 1.05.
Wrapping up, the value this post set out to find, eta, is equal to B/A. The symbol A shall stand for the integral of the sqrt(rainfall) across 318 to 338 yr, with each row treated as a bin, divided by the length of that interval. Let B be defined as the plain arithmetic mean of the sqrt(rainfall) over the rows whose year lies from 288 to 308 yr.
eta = 1.088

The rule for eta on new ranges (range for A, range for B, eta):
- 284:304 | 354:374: 1.064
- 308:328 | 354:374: 1.095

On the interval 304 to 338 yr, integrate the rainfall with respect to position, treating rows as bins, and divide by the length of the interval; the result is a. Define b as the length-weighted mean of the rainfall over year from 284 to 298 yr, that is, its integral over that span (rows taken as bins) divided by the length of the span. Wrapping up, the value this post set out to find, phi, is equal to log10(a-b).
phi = 0.88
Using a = 204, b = 197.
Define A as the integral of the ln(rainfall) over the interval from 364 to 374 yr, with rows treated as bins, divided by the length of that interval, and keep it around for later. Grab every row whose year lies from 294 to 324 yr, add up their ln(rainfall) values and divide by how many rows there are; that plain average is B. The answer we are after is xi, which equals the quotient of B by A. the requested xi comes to 0.98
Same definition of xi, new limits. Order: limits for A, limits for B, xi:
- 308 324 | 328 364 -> 1.02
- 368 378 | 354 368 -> 0.99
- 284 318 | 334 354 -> 1.01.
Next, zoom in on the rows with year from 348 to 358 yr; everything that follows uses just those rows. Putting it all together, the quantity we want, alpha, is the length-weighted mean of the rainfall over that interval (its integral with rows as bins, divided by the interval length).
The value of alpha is 235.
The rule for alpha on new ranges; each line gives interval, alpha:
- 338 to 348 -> 232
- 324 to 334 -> 185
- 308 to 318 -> 217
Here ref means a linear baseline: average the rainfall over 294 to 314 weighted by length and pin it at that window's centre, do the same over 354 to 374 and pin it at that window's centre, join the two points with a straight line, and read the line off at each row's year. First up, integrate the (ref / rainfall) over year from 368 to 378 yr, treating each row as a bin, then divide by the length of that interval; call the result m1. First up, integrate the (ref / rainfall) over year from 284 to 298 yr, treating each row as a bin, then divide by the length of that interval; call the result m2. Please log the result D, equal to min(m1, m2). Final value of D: 0.98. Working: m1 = 0.98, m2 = 1.19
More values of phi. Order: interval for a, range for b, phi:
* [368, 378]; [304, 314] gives 1.01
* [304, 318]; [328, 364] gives -0.05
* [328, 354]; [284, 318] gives 0.71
